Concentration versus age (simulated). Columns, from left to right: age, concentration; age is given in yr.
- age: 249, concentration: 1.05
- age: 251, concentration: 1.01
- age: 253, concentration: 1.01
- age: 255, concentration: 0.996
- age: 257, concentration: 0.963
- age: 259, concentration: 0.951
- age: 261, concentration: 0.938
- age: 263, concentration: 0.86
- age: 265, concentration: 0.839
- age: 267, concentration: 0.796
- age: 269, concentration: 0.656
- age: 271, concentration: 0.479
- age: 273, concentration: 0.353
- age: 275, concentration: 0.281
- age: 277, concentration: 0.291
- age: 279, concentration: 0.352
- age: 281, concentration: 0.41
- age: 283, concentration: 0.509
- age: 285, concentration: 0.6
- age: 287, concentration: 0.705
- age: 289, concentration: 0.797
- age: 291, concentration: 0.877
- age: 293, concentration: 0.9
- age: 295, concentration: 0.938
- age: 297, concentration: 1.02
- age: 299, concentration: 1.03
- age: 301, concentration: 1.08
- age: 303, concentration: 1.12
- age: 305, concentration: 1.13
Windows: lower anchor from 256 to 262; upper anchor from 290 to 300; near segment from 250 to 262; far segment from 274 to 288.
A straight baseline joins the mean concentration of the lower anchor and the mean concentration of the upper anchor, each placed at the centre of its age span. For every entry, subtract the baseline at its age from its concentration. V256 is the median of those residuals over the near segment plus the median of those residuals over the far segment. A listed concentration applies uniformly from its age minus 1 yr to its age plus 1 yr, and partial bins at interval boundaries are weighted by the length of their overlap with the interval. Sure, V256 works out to -0.51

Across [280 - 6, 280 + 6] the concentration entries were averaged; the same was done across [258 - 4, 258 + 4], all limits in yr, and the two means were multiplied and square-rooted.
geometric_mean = 0.63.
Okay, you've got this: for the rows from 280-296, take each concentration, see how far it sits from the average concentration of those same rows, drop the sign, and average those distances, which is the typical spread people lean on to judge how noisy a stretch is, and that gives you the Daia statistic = 0.161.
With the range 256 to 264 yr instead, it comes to 0.034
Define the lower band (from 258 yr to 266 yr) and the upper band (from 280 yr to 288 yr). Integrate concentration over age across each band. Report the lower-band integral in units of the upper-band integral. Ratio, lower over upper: 1.6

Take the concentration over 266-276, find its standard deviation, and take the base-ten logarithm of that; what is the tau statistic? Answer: -0.7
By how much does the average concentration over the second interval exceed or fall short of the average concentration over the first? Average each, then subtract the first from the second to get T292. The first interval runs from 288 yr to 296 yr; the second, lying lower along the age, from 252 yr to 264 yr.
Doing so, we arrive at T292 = 0.1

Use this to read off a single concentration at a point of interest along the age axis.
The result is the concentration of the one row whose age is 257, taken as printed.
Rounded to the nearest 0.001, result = 0.963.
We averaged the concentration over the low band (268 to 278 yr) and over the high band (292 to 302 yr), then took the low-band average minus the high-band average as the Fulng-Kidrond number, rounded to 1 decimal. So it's -0.6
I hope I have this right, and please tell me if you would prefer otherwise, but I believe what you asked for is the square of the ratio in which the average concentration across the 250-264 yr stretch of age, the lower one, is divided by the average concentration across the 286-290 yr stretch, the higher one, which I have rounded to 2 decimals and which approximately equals 1.64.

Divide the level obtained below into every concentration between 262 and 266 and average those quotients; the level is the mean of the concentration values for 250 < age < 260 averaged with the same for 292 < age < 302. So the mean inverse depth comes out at 1.2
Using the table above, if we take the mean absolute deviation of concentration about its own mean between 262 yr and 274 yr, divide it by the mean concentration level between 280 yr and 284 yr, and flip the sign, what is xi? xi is -0.37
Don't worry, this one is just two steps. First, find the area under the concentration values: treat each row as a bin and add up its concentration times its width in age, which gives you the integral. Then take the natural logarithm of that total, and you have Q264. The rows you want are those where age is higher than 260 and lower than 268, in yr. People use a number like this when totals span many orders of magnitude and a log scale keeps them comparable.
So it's 1.93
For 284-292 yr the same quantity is 1.78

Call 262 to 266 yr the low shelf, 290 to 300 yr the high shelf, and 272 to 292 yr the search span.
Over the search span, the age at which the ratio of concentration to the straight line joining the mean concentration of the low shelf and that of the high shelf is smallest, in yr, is 275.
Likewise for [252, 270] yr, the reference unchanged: 269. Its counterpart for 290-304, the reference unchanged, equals 291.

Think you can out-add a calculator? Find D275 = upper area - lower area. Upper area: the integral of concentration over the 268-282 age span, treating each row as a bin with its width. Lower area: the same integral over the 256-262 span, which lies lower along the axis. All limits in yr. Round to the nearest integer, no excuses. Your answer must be 0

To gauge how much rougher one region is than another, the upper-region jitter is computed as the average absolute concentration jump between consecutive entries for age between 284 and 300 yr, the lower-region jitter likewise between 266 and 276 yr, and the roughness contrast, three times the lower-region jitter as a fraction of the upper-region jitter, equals 6.3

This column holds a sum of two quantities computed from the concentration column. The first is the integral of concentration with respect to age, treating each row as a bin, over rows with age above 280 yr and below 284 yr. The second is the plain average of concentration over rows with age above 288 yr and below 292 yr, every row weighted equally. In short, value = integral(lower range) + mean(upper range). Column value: 2.7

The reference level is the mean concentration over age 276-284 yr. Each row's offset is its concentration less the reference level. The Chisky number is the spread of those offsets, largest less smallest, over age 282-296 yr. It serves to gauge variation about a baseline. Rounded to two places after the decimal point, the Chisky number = 0.43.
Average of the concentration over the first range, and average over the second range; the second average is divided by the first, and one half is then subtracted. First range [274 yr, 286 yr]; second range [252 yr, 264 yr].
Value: 1.84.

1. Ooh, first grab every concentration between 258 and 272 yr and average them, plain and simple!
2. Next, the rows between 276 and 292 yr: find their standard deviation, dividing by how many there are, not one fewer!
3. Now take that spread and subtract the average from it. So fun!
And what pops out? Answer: -0.59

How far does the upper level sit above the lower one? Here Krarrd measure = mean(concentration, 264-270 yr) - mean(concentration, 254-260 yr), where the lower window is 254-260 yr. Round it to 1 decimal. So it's -0.2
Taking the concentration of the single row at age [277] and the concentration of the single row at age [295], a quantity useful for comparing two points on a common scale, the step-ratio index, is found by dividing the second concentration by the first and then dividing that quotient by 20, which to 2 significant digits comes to 0.16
